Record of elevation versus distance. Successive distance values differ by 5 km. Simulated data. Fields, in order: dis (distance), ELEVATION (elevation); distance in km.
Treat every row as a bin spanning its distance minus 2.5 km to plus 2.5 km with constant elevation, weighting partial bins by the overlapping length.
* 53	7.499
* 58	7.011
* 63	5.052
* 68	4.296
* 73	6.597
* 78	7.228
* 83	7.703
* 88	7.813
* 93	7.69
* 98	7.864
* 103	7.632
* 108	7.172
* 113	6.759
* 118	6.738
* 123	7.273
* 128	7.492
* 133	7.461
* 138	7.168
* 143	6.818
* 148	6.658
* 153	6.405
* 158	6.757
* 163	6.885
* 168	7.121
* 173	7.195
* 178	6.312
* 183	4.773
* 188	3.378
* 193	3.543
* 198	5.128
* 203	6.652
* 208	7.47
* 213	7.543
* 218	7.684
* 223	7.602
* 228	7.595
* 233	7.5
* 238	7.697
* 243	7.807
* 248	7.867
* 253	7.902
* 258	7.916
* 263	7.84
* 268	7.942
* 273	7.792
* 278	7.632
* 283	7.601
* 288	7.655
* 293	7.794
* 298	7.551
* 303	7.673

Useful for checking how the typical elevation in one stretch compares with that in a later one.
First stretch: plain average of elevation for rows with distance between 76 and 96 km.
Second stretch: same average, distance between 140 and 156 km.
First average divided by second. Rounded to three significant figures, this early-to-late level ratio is 1.15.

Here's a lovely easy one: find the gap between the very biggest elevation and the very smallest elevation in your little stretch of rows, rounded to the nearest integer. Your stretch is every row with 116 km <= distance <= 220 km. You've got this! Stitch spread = 4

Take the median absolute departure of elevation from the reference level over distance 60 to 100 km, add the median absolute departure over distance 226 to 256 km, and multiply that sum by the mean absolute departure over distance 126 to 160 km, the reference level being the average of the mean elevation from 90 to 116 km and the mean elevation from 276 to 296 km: 0.3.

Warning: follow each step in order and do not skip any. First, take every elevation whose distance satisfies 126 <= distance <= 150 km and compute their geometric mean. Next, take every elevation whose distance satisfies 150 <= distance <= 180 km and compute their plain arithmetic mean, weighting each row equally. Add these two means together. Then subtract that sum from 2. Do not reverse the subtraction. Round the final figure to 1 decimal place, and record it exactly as -11.9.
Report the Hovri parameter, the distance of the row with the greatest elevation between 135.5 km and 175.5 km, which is 173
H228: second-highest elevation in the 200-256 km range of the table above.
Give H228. 7.867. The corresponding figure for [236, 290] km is 7.916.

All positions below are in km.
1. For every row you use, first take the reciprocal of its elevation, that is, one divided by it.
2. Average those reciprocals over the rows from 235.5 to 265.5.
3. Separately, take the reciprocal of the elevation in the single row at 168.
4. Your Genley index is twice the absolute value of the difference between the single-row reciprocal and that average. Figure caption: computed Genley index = 0.026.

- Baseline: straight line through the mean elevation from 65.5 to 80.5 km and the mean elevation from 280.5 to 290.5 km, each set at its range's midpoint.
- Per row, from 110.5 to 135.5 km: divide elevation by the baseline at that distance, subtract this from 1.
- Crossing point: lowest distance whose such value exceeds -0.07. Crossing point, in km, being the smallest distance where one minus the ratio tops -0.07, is 113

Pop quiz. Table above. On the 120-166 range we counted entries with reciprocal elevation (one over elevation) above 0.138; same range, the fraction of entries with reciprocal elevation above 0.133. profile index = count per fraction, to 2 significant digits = 6.0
